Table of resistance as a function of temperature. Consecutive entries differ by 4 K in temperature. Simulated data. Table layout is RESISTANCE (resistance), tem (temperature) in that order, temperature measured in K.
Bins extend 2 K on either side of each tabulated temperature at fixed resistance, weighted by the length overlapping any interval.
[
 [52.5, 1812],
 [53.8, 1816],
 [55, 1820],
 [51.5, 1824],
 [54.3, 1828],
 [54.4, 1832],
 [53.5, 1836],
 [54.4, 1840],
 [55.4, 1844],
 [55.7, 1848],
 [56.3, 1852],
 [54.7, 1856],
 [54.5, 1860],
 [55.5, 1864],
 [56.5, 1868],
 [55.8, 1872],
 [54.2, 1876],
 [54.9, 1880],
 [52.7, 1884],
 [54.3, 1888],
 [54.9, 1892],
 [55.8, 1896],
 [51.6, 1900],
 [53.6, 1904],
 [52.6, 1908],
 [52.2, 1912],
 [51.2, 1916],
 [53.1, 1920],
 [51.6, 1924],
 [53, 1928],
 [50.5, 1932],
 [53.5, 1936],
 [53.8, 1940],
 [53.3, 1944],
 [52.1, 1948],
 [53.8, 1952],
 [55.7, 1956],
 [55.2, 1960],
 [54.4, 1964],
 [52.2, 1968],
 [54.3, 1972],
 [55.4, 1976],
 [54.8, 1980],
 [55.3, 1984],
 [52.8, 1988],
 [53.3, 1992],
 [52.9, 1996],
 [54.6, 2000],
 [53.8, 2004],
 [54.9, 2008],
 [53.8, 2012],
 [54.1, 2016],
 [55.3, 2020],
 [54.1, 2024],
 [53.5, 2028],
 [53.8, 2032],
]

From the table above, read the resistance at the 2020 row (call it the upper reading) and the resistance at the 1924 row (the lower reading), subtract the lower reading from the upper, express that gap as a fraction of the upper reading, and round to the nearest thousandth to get 0.067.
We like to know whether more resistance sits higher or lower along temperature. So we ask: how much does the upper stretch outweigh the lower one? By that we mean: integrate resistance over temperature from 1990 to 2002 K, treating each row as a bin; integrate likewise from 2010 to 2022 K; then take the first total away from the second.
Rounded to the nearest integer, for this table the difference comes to 10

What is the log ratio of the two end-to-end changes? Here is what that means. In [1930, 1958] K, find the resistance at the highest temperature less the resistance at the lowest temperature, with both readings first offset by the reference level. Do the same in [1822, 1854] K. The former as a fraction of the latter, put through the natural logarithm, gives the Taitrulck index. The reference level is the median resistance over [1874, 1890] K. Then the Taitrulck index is 0.08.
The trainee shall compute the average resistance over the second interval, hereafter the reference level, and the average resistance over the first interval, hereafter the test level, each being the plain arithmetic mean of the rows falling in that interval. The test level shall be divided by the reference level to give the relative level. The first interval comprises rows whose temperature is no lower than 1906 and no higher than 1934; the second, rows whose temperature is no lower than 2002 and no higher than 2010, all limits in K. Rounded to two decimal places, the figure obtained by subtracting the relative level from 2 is 1.04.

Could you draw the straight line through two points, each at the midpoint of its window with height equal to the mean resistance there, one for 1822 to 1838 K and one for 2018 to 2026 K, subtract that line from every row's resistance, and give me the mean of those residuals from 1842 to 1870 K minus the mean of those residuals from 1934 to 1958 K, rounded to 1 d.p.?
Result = 2.4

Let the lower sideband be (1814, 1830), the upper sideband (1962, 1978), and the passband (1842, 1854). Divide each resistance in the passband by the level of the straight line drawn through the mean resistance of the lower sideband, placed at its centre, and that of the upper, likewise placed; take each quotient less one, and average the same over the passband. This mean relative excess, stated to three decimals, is 0.039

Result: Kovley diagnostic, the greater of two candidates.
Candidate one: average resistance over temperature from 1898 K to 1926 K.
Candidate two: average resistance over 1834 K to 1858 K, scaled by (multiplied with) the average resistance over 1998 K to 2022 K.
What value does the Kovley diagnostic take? 2993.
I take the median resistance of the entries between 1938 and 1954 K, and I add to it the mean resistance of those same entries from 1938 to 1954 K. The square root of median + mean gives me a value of 10.3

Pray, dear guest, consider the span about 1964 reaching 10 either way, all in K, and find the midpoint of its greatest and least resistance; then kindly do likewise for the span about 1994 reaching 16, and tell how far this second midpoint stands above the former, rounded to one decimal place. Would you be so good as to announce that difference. 0.1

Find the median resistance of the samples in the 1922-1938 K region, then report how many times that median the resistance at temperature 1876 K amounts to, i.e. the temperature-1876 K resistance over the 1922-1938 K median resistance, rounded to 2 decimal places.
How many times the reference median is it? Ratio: 1.04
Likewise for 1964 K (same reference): 1.04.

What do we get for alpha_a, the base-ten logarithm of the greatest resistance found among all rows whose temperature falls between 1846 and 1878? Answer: 1.752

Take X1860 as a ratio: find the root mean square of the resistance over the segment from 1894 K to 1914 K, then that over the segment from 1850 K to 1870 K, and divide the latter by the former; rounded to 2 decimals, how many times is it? 1.04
